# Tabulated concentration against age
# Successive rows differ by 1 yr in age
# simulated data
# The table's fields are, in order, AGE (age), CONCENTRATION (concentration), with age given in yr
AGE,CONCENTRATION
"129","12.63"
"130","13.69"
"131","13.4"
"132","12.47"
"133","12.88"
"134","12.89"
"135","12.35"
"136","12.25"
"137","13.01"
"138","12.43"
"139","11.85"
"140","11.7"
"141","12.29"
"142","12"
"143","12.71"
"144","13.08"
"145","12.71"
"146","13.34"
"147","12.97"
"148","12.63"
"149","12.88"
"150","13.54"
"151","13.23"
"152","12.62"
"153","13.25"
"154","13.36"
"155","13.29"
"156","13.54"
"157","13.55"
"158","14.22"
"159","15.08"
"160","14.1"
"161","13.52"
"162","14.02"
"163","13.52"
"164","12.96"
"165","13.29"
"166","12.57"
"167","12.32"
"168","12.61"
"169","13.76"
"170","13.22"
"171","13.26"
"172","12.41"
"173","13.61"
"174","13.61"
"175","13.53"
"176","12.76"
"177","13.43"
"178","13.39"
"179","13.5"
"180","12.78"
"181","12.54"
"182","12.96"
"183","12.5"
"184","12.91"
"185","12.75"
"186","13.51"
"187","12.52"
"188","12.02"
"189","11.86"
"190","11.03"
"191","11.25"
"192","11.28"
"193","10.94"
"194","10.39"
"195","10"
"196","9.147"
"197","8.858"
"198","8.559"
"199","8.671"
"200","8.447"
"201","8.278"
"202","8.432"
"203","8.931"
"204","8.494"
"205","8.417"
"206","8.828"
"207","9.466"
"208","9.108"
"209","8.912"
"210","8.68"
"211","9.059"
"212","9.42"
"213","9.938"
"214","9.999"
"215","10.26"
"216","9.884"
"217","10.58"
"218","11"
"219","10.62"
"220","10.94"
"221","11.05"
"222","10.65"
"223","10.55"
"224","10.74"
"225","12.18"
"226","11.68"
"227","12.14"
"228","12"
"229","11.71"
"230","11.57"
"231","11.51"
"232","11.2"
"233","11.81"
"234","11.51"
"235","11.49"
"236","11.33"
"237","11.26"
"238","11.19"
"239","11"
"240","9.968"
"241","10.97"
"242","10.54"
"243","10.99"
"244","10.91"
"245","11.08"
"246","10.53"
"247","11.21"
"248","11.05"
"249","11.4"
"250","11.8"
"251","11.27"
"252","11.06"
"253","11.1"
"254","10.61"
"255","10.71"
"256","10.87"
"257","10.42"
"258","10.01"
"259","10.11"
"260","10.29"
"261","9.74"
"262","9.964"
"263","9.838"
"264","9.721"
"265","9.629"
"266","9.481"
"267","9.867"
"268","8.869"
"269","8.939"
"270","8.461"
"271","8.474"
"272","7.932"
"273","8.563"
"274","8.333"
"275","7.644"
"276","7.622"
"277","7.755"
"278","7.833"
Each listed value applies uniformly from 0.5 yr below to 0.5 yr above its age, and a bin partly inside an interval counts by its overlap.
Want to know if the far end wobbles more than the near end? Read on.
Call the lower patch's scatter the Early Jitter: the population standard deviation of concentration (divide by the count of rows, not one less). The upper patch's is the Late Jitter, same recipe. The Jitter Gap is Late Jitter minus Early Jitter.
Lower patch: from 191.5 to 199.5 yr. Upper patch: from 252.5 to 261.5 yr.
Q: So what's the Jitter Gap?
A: -0.59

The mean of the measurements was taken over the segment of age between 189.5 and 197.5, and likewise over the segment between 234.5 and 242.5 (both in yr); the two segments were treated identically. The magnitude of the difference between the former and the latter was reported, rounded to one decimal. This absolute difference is 0.6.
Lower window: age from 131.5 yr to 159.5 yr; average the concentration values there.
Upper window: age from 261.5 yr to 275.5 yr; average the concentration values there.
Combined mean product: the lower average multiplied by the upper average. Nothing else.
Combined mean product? 116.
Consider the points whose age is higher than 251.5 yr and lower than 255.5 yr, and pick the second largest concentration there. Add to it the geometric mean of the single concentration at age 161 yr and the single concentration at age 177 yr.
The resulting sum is 24.5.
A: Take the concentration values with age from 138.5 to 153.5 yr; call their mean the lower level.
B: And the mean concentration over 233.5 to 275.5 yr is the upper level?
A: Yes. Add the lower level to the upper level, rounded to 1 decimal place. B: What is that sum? 23.0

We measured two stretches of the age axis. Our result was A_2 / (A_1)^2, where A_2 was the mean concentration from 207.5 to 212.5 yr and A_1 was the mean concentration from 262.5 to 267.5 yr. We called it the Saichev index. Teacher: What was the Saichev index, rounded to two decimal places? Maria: 0.10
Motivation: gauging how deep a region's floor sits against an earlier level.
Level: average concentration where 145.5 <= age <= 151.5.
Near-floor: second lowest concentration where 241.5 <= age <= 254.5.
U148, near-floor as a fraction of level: 0.80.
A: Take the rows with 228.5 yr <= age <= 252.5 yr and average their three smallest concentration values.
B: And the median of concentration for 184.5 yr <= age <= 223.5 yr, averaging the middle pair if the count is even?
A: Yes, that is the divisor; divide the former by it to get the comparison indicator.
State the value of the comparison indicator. 1.03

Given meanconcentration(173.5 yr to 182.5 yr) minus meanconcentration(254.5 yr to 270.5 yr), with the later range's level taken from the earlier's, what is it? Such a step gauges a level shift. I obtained 3.4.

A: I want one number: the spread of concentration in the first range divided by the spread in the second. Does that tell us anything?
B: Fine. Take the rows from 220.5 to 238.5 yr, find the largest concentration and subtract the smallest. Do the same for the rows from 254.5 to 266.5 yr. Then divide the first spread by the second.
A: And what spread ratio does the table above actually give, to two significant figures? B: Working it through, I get 1.2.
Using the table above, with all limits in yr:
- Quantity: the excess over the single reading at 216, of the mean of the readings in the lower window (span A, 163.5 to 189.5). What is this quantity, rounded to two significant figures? 3.1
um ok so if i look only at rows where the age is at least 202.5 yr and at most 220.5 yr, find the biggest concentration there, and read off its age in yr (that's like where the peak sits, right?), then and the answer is 218 yr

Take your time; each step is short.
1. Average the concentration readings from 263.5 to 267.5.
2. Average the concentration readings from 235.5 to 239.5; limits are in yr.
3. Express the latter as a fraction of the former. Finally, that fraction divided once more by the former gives 0.120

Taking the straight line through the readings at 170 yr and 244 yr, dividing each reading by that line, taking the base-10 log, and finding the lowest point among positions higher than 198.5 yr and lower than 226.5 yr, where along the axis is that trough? 201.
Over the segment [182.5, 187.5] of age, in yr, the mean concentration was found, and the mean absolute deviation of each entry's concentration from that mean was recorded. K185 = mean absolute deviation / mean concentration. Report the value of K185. 0.023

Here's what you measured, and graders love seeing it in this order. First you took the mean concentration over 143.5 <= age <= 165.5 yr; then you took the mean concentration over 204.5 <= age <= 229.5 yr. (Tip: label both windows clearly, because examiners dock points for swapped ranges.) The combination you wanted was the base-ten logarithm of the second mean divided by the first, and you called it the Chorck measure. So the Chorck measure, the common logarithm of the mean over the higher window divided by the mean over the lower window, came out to -0.114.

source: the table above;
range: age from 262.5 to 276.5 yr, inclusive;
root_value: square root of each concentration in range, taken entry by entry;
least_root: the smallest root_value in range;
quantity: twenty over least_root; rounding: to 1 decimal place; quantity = 7.2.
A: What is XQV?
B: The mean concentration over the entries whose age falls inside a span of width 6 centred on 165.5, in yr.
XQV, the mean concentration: 12.9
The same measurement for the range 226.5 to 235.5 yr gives 11.7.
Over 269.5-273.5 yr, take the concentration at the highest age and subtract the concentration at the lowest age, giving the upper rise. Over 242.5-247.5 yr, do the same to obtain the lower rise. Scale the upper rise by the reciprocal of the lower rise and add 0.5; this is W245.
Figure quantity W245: 1.0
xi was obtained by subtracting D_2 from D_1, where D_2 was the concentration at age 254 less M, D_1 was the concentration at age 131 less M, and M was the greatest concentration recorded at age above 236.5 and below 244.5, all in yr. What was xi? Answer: 2.8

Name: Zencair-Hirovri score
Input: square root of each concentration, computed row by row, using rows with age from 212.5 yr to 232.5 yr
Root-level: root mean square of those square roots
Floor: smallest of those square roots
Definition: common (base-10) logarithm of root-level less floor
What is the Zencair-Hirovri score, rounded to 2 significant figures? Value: -0.76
